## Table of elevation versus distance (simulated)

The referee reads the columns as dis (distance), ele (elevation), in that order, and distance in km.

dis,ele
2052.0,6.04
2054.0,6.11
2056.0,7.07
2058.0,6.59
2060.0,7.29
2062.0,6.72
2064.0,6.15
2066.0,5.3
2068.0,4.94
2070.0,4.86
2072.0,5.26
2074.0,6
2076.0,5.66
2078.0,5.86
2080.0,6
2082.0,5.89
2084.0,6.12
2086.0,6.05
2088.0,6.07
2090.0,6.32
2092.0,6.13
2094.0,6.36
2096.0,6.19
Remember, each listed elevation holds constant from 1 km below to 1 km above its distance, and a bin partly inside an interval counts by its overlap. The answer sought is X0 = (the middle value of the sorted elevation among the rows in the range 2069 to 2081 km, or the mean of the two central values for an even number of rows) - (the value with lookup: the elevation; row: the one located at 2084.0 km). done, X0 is -0.36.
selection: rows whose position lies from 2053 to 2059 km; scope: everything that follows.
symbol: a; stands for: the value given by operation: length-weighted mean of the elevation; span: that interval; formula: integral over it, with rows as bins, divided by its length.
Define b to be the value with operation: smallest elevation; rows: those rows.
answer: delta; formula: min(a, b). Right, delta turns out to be 6.1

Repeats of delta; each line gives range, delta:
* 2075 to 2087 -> 5.7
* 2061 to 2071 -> 4.9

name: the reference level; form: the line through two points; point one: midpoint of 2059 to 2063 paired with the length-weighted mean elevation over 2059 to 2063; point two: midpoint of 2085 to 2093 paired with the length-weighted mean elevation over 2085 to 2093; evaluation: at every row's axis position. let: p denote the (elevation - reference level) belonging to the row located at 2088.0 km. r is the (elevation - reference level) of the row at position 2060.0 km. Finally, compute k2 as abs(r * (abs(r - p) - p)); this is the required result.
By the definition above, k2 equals 0.1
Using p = -0.1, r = 0.3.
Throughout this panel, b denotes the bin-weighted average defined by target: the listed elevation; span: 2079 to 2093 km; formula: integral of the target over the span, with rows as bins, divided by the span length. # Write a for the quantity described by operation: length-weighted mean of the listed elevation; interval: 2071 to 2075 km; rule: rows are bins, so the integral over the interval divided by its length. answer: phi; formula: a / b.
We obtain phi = 0.93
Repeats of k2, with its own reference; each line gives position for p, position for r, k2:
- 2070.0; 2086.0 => 0.7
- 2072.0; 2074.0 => 1.3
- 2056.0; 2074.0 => 0.4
